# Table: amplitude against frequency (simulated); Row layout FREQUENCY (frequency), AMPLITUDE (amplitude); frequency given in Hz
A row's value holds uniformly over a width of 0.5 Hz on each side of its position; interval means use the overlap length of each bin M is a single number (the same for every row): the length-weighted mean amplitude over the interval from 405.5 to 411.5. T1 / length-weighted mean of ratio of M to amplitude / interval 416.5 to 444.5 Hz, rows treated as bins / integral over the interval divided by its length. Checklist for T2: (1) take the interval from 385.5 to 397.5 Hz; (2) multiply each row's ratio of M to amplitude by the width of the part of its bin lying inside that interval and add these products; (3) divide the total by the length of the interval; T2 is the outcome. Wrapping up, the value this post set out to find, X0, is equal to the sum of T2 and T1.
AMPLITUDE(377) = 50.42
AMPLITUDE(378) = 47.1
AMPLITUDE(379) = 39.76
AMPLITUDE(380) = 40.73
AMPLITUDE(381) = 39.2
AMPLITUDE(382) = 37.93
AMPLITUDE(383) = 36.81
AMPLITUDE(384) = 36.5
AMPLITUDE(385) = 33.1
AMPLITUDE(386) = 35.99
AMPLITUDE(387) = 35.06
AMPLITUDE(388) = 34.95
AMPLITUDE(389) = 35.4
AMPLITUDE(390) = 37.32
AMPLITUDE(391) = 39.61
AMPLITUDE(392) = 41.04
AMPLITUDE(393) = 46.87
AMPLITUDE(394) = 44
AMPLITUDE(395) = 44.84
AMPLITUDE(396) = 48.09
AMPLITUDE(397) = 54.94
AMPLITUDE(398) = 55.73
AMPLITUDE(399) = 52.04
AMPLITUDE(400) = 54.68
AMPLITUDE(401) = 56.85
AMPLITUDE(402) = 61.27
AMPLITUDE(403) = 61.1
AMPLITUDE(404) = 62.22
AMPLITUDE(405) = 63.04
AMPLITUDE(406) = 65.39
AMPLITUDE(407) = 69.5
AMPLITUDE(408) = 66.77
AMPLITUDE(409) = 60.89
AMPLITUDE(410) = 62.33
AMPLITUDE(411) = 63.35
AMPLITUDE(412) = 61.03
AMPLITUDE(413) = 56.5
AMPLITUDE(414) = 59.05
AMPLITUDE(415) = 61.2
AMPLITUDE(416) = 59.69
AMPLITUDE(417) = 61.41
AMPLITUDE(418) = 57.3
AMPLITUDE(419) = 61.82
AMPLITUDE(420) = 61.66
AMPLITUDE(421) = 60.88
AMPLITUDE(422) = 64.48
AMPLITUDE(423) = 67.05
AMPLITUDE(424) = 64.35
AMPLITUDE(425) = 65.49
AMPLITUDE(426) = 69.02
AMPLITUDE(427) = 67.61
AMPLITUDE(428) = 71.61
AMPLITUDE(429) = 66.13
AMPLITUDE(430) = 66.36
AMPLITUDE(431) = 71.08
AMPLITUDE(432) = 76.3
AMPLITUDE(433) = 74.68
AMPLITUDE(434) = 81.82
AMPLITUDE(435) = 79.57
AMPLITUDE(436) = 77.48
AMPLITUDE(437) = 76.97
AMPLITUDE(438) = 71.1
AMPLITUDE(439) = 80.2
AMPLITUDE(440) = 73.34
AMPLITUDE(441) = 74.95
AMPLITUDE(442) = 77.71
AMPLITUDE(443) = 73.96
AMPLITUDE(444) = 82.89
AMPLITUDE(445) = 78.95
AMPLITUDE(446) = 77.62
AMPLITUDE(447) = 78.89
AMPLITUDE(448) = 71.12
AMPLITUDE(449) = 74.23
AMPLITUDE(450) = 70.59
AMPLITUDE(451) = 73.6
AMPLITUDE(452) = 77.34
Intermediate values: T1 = 0.93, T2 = 1.59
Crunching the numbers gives 2.52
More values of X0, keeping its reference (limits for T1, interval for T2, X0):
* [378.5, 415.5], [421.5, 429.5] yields 2.33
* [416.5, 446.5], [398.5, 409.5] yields 1.98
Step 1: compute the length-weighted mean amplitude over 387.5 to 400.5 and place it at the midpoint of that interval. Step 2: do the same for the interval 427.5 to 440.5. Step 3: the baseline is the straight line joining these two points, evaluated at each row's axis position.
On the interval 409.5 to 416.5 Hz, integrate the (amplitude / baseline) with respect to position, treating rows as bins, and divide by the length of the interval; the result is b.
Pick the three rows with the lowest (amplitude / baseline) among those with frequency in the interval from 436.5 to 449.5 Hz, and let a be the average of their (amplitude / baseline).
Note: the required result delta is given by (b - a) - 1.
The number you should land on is -0.85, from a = 0.876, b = 1.02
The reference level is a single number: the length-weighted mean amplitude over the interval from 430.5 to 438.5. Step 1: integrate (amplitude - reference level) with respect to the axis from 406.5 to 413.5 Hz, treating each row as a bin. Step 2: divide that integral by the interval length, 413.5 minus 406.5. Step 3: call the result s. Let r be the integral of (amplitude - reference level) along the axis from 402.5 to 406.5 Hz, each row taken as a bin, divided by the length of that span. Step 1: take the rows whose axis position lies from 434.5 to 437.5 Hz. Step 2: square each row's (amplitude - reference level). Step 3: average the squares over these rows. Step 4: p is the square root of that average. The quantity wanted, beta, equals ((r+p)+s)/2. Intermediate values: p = 2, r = -13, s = -13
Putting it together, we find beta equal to -12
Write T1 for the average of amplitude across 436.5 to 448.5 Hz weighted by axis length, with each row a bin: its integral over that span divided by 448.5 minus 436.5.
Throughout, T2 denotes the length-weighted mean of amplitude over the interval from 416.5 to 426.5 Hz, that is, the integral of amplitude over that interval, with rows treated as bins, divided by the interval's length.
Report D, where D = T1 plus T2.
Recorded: 140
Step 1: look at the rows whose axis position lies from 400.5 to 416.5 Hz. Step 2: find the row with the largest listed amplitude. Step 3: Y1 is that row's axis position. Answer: 407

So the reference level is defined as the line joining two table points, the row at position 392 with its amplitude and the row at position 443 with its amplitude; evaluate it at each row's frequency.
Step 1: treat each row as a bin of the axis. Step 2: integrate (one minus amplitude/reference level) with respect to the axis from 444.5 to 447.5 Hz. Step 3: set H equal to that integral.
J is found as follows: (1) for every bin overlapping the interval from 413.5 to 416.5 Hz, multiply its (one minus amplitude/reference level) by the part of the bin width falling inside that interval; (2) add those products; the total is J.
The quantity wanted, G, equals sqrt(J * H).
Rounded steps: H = -0.10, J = -0.2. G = 0.150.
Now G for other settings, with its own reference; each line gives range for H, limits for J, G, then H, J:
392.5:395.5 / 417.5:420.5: 0.138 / -0.21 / -0.1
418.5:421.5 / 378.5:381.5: 0.267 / -0.12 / -0.6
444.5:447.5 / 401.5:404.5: 0.293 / -0.10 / -0.8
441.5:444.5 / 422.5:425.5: 0.181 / -0.17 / -0.2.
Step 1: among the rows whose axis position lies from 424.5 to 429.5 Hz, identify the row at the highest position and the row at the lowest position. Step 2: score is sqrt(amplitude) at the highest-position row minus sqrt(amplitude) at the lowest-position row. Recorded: 0.0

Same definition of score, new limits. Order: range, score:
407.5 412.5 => -0.4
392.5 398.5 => 0.6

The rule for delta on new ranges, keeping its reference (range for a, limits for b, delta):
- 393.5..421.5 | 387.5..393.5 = -1.02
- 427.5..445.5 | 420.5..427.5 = -0.94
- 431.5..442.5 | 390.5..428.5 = -0.88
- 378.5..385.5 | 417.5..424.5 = -0.97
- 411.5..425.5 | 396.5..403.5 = -0.80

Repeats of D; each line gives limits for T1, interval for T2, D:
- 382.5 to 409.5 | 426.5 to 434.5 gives 121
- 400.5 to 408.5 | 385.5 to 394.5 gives 102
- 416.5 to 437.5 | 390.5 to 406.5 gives 122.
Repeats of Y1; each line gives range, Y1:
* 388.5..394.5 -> 393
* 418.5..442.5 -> 434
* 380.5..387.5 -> 381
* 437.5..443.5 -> 439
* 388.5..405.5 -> 405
